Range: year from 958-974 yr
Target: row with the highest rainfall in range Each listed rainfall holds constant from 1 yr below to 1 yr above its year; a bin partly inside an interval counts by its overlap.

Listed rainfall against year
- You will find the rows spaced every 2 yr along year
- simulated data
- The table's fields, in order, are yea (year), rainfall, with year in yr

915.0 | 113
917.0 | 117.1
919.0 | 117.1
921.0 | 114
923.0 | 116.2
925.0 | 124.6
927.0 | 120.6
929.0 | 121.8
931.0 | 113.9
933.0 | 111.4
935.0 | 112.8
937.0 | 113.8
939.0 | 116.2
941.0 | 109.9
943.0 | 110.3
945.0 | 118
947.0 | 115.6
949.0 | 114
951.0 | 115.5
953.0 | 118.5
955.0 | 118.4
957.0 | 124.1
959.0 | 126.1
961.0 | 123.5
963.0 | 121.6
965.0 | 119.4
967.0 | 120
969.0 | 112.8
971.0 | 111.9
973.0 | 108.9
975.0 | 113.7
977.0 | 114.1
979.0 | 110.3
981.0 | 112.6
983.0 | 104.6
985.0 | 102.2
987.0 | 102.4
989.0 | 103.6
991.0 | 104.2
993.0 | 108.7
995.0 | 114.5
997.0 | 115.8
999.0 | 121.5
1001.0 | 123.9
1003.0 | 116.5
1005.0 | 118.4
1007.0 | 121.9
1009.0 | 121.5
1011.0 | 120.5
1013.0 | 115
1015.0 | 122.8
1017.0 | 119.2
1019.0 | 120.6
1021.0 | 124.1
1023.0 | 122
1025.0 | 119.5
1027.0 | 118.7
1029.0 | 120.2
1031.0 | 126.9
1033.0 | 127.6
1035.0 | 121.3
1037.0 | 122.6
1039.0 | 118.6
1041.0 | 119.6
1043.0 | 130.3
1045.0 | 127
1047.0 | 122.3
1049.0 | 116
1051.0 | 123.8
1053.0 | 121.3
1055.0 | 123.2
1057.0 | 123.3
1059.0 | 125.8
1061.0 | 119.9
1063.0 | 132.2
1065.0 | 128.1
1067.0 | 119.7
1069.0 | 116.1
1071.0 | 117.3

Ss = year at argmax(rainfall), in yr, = 959.0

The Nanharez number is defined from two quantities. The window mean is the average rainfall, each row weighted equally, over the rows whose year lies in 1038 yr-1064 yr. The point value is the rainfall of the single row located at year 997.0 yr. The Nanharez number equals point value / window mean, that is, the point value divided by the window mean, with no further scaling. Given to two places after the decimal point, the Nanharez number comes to 0.94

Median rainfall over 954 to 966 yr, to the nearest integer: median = 123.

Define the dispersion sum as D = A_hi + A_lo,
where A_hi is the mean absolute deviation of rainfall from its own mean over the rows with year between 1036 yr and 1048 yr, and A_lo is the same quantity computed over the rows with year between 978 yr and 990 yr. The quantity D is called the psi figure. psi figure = 7.2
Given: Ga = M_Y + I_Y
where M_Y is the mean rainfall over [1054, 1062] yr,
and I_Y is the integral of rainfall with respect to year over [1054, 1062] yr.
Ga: 1107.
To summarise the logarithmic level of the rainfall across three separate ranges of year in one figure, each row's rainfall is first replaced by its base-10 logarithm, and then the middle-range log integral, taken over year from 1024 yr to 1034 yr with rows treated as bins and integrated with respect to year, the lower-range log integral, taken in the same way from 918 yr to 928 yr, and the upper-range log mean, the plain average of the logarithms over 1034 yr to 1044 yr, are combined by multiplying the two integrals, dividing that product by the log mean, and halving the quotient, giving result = 103.7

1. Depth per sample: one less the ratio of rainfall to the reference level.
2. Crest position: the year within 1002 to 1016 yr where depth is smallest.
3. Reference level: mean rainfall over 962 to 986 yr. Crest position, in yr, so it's 1015.0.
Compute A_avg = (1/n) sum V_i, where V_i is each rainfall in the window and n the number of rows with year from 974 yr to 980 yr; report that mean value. 113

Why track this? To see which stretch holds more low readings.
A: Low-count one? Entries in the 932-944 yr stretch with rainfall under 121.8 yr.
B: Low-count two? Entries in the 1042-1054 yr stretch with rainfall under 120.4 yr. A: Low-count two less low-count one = -5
